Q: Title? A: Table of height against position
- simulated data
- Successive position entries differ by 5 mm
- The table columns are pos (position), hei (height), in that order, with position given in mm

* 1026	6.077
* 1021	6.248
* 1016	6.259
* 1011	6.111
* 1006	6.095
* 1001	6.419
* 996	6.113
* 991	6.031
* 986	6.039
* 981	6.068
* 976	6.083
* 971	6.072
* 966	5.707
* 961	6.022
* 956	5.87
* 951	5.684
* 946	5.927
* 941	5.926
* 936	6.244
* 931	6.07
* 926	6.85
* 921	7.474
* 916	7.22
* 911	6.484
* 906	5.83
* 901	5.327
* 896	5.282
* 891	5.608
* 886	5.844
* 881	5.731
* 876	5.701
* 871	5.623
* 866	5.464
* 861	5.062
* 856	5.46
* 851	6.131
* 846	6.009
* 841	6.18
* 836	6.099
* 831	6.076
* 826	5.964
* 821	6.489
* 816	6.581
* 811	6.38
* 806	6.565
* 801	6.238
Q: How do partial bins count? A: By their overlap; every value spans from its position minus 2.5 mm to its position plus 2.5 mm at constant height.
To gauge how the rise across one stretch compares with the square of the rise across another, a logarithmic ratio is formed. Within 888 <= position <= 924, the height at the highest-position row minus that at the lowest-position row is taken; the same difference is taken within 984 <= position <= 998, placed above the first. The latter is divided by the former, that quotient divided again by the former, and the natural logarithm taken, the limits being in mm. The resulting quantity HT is -4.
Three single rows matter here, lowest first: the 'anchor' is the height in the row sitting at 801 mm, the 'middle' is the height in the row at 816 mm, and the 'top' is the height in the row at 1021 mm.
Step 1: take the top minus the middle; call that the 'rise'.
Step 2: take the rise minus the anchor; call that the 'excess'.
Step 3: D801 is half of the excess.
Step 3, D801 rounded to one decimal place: -3.3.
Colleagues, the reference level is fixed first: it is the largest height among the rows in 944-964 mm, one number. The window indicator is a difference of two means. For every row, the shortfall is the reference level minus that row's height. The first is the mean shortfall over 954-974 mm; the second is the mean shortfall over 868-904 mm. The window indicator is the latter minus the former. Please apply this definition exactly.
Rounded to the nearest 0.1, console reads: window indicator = 0.3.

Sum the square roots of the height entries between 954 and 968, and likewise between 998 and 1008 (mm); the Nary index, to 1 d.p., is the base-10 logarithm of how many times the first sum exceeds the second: 0.2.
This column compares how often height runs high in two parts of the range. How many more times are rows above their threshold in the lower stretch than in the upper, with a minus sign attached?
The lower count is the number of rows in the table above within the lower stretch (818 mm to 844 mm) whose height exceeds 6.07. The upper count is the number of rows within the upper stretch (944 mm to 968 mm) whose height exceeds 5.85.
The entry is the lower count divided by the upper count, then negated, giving -1.33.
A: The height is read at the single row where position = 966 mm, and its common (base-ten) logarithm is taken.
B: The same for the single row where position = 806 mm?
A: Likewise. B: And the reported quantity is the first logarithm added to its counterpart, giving 1.57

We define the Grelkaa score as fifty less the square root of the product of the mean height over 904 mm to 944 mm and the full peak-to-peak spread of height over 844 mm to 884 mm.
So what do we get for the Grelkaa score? 47.4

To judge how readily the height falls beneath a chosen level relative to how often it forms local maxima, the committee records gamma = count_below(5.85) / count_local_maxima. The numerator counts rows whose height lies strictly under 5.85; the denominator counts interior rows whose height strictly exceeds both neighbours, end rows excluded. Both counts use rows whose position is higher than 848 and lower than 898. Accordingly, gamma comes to 9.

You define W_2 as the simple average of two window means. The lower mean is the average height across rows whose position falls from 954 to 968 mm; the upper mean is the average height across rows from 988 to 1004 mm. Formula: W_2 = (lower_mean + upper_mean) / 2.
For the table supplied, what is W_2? 6.03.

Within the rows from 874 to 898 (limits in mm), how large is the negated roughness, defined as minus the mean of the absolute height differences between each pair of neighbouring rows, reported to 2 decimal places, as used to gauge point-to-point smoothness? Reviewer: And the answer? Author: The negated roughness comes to -0.18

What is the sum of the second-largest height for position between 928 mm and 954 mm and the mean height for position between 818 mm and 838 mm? 12.2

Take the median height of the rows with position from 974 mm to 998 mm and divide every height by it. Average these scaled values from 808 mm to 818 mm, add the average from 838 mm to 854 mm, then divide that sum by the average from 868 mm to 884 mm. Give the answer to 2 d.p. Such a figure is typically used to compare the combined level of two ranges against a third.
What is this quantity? 2.21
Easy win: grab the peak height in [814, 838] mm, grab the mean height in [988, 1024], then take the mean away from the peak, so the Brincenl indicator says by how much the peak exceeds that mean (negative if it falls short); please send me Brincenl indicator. 0.40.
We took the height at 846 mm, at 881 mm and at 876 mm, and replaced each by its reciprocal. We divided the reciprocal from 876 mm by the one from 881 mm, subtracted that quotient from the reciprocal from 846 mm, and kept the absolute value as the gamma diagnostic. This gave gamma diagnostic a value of 0.84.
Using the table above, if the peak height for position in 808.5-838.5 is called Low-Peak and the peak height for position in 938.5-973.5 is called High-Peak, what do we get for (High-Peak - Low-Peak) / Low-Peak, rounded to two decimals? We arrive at -0.08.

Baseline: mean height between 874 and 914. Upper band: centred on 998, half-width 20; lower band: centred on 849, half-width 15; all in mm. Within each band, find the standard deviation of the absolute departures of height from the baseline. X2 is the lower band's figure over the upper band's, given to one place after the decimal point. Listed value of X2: 1.1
